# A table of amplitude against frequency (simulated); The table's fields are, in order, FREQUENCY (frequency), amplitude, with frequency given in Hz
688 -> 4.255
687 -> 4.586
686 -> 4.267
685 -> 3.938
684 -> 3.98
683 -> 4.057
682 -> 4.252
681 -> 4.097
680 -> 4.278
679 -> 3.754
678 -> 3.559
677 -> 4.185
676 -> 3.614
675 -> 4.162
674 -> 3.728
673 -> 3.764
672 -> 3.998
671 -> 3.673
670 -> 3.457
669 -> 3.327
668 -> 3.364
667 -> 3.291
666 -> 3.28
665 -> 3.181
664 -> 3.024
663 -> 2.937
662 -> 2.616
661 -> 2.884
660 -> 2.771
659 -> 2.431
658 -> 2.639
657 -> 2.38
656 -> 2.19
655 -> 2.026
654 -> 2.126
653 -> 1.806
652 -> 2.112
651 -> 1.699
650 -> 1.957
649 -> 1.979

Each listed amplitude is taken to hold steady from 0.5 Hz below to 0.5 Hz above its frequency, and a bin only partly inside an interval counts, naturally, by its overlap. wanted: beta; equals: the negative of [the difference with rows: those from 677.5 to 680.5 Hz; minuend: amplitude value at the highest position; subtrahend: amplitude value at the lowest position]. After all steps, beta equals -0.7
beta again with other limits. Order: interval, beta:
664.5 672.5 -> -0.8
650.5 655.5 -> -0.3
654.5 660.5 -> -0.7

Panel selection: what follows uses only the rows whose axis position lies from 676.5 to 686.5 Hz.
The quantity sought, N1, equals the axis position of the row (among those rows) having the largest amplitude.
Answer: 680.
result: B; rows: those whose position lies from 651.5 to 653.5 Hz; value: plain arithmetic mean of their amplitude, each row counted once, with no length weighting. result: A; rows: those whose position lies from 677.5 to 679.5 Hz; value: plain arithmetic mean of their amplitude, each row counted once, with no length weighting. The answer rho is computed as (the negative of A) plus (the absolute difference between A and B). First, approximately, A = 3.7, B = 2.0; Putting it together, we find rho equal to -2.0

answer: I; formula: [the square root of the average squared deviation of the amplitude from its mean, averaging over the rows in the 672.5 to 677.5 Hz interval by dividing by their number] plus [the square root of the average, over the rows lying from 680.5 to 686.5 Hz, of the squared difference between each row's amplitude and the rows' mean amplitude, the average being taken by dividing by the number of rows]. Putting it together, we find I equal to 0.36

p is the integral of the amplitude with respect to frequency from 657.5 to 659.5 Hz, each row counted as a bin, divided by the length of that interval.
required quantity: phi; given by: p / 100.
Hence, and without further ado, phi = 0.025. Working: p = 2.5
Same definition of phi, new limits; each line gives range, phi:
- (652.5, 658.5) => 0.022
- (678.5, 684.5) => 0.041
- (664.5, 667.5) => 0.033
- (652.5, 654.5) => 0.020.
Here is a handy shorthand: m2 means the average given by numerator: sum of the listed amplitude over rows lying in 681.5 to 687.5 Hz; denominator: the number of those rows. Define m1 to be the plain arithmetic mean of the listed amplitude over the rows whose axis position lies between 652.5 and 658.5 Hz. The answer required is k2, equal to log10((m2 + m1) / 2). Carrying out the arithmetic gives 0.50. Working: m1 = 2.2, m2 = 4.2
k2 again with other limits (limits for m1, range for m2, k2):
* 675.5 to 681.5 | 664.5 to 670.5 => 0.56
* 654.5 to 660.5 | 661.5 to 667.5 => 0.44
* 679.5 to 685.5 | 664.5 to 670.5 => 0.57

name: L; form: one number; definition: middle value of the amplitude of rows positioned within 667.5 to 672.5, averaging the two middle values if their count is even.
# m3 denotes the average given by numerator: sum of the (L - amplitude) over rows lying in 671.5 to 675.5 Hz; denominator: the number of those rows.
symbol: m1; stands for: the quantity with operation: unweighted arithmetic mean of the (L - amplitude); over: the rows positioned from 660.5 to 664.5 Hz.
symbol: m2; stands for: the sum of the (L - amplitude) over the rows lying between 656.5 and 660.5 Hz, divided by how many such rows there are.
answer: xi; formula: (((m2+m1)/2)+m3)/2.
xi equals 0.15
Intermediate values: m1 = 0.59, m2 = 0.9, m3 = -0.46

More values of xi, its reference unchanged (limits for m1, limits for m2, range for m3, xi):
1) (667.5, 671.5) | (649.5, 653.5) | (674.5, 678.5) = 0.18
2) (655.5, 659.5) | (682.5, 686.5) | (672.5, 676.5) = -0.07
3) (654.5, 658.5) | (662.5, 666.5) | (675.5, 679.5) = 0.21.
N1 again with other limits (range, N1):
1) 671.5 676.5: 675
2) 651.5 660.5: 660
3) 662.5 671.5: 671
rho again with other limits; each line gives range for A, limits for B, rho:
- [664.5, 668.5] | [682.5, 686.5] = -2.5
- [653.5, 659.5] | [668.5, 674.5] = -0.9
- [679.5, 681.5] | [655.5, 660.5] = -2.5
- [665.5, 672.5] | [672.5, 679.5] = -3.1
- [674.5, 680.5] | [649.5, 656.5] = -2.0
